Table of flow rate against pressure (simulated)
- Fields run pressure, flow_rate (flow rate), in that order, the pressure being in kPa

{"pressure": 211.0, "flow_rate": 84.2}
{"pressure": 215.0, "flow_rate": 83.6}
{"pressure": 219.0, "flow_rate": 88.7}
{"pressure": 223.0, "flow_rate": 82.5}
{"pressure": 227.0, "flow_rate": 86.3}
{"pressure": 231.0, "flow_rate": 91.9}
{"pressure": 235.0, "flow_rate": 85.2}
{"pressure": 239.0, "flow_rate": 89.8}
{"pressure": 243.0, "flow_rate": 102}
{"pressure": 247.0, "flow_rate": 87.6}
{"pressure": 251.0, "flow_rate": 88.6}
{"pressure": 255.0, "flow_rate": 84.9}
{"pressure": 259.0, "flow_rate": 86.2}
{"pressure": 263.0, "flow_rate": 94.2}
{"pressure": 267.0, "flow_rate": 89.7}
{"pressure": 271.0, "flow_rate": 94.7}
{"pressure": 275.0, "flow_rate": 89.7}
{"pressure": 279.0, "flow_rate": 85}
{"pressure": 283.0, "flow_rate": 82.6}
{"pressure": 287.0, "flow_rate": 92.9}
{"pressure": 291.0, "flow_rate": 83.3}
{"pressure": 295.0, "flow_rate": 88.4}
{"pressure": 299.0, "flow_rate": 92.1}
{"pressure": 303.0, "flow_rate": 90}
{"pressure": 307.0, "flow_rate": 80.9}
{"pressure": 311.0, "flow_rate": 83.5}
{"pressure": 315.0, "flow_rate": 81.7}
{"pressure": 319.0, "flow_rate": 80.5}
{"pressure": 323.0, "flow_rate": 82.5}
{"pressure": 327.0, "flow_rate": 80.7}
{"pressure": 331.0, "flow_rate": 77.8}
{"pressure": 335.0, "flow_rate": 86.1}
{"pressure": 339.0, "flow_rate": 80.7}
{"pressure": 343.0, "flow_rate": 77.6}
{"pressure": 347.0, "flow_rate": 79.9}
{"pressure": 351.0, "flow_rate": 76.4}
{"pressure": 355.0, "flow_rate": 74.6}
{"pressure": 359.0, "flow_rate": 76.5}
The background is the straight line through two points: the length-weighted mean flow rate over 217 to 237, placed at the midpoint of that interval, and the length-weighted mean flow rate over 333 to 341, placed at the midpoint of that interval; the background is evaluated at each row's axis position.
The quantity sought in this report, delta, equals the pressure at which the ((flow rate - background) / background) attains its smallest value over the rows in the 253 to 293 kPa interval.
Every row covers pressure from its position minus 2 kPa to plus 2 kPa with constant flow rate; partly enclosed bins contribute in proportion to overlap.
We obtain 283.0 kPa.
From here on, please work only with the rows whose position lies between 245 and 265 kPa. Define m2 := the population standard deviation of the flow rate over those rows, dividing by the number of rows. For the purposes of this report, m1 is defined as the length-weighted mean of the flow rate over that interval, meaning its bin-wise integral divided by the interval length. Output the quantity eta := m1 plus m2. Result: 91.5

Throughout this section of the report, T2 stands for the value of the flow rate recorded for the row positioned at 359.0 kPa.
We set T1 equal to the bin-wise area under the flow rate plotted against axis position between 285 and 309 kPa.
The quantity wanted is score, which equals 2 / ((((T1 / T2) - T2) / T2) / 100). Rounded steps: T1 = 2110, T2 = 76.5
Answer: -313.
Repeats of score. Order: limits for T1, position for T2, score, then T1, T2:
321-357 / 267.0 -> -311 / 2865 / 89.7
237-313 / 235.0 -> -2821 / 6744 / 85.2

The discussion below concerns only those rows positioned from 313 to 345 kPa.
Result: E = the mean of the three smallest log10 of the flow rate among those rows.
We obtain 1.896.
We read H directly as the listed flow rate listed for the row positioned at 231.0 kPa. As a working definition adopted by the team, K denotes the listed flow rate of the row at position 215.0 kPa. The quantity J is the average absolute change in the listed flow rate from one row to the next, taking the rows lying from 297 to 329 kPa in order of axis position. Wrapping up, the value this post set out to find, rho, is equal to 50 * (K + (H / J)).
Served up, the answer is 5741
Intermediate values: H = 91.9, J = 2.9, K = 83.6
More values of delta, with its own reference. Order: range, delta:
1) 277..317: 307.0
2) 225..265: 235.0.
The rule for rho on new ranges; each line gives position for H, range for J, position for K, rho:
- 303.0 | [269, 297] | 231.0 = 5323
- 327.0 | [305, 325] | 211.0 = 6334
